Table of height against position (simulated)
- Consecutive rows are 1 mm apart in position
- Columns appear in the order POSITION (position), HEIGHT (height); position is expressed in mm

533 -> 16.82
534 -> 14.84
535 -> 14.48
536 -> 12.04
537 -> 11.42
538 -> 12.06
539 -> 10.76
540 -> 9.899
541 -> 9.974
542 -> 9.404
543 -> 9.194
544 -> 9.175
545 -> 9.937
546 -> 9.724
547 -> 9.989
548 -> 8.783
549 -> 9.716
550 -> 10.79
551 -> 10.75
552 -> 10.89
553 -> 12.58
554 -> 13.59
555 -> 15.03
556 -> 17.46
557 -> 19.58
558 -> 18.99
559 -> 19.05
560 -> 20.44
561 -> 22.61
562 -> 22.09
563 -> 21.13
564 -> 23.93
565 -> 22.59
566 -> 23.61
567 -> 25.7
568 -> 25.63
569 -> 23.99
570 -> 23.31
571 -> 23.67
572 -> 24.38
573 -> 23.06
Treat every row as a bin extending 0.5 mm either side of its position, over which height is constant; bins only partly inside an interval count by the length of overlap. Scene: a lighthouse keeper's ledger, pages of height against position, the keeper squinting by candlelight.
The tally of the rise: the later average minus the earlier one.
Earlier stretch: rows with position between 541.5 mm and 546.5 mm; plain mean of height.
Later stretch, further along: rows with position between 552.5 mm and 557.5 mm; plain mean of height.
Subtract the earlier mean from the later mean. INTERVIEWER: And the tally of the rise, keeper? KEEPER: 6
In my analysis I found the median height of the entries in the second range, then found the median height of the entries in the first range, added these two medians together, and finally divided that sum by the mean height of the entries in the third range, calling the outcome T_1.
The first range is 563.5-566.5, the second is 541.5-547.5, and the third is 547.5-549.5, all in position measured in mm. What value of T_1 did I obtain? 3.6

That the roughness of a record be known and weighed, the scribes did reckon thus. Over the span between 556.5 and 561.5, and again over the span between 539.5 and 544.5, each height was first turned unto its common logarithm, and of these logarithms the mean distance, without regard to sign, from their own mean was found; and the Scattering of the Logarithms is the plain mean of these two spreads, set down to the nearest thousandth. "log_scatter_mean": 0.019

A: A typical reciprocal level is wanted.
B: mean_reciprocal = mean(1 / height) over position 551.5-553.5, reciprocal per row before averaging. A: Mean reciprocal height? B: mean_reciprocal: 0.086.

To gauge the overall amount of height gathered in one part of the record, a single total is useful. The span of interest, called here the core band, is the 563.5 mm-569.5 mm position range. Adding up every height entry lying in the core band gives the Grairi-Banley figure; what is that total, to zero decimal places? 145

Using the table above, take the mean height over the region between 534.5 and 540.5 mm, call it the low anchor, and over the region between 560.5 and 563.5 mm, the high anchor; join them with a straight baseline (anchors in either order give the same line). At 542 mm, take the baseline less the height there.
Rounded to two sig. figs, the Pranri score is 4.2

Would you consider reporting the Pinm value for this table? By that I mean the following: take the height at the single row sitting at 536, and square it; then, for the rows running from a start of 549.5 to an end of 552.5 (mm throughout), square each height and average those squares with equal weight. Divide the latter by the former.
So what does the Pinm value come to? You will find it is 0.8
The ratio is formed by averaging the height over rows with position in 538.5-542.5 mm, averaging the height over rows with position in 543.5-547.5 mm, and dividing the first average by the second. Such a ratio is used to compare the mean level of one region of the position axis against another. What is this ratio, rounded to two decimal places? 1.03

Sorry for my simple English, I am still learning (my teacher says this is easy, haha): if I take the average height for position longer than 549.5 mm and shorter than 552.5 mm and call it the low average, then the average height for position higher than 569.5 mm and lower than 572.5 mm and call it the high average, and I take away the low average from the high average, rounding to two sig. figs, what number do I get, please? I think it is 13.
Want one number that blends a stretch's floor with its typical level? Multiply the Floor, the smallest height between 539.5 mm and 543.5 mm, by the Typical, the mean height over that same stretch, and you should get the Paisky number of 88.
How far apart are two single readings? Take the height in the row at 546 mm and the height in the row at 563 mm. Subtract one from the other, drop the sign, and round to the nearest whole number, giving 11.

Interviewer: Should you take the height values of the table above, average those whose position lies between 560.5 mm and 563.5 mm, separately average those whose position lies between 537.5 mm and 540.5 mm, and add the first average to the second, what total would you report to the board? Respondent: 33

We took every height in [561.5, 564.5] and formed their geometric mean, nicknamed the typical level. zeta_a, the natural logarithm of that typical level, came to 3.1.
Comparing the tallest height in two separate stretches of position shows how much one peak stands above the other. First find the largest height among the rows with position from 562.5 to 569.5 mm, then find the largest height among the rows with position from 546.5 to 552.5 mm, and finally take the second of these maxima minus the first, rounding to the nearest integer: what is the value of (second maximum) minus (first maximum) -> -15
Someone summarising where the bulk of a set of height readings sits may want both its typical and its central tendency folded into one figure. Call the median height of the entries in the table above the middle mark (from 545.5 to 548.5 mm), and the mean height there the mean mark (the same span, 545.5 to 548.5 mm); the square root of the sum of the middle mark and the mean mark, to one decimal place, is 4.4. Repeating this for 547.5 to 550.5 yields 4.4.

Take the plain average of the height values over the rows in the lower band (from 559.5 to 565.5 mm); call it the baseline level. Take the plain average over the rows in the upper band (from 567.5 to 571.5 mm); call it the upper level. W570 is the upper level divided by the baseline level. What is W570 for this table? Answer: 1.1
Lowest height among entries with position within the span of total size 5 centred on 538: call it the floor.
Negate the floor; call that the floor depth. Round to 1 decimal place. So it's -9.9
